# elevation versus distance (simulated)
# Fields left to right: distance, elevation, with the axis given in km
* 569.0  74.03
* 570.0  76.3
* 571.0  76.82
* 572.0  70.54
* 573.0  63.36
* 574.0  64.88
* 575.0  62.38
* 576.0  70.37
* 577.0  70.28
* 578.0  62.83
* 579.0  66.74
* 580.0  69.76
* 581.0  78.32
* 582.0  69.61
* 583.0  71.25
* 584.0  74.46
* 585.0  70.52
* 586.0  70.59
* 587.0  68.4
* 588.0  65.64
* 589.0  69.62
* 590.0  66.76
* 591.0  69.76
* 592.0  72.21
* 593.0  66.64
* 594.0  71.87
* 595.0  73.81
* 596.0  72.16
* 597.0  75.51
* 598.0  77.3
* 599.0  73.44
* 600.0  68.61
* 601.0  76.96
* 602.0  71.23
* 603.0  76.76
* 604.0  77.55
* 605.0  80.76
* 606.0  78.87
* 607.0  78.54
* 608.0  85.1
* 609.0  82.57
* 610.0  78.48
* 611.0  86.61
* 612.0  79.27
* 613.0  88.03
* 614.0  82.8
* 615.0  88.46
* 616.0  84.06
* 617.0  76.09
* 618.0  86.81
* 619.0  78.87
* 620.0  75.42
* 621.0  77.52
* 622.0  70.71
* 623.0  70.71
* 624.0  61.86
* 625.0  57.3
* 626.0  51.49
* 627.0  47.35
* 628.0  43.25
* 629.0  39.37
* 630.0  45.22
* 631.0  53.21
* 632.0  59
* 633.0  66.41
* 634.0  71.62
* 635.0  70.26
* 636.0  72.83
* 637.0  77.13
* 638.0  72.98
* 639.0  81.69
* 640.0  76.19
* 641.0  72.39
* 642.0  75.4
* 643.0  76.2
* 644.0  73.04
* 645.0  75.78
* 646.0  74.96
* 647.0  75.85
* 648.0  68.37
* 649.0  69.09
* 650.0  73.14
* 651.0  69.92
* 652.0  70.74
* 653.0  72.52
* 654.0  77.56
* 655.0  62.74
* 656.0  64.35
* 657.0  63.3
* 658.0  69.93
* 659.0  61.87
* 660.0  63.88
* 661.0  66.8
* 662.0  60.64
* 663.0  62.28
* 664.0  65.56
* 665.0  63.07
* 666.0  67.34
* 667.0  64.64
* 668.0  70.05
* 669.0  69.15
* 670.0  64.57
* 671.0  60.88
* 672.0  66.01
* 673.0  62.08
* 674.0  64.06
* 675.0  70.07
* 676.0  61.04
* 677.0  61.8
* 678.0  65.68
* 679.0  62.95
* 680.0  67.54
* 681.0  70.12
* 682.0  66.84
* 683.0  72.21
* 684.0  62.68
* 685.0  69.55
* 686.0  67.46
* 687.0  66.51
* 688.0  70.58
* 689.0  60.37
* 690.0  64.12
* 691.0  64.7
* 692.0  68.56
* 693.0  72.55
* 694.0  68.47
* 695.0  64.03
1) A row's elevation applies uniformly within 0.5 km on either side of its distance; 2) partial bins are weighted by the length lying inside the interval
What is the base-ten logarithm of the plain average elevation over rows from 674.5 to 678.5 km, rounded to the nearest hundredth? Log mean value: 1.81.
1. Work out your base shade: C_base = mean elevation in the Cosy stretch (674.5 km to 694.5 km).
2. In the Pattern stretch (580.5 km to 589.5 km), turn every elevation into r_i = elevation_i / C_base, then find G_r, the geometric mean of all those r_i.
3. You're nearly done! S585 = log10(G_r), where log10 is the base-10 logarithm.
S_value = 0.026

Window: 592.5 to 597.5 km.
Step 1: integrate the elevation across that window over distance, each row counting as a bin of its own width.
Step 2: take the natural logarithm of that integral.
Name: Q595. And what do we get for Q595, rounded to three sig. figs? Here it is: 5.89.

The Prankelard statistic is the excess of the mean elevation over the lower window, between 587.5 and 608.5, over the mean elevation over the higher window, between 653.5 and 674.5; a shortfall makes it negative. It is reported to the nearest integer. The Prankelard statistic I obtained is 8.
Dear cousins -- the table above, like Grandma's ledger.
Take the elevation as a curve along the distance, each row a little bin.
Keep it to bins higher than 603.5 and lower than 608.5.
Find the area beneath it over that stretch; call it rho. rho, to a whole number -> 401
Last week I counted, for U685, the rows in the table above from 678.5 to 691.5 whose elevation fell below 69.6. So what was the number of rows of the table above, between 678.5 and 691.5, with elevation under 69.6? 10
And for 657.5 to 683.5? 21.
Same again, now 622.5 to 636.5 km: 10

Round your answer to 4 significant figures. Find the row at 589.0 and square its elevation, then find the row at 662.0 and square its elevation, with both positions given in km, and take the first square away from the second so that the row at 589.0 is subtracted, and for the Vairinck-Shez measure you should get -1170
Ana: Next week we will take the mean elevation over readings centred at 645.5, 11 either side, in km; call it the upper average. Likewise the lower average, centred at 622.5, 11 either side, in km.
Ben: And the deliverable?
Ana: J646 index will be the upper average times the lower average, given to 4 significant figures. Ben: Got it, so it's 4913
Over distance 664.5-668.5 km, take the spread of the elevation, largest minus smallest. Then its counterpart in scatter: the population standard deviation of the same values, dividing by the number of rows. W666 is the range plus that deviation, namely 10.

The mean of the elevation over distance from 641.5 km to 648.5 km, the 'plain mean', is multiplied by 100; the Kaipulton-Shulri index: 7423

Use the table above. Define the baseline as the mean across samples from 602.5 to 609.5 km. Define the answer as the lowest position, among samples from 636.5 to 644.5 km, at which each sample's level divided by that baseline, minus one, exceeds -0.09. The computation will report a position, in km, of 637.0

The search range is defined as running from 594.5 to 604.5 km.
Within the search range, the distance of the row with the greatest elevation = 604.0 km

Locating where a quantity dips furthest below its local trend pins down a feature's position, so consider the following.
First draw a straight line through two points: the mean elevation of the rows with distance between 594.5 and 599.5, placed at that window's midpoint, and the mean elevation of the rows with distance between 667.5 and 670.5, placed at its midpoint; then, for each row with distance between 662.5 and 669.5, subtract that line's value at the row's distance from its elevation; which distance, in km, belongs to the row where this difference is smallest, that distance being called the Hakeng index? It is 663.0 km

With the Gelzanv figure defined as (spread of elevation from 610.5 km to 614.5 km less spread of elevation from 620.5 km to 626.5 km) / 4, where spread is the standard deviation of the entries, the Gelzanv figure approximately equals -1.4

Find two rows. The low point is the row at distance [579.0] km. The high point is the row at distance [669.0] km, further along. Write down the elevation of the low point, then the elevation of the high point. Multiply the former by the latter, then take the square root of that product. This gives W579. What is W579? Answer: 67.9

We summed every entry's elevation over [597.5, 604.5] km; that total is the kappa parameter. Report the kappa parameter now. 522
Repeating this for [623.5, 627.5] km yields 218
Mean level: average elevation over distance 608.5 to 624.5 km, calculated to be 79.3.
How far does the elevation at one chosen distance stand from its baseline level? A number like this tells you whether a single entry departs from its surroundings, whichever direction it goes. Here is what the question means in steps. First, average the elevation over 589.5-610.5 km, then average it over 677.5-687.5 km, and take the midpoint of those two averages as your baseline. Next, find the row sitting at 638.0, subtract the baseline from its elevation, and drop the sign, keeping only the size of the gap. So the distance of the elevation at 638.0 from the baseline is 2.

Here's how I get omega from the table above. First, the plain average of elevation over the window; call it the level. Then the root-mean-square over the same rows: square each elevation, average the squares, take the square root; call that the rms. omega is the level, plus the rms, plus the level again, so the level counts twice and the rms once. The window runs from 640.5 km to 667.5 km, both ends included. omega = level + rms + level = 207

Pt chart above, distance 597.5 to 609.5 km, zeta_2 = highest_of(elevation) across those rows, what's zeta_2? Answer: 85.1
